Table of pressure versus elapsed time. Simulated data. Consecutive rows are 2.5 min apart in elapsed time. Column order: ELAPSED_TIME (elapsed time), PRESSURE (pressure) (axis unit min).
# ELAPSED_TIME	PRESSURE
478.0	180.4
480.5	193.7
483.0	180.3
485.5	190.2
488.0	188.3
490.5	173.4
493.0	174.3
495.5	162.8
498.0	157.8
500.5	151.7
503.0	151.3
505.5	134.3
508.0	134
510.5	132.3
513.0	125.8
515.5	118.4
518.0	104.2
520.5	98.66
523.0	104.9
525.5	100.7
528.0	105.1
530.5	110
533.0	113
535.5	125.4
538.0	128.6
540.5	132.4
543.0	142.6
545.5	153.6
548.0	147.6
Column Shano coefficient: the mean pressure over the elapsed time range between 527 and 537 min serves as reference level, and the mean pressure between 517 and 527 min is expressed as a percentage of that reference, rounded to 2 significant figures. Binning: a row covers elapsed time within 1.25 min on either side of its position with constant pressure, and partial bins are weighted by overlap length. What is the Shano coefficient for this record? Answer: 90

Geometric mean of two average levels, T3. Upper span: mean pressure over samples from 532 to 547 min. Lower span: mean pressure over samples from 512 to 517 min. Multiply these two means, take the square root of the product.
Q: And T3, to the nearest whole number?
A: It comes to 127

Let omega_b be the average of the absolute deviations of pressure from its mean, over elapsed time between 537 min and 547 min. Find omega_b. 8.8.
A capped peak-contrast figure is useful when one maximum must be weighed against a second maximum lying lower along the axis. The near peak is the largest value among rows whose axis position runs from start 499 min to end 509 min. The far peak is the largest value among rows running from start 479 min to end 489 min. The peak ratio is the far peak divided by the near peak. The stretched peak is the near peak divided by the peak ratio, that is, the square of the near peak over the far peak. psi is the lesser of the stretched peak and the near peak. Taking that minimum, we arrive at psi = 119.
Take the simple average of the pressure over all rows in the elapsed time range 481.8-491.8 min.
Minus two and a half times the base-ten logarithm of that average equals -5.66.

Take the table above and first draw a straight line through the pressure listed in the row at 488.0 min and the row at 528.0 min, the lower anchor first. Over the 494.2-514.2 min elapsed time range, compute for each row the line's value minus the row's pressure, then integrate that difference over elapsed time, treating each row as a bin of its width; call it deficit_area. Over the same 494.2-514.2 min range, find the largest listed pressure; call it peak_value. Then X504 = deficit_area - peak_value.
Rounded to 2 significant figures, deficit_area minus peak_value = 52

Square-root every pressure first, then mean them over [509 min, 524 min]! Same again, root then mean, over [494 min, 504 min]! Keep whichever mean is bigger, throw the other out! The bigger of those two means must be 12.5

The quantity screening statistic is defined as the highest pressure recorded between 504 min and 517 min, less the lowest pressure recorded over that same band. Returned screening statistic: 16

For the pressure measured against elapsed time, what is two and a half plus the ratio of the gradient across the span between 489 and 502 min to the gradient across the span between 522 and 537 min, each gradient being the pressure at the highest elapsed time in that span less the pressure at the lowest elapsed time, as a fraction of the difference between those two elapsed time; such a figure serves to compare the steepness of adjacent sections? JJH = 1.18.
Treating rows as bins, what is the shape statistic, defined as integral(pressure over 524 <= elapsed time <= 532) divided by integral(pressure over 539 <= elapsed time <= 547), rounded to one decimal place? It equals 0.7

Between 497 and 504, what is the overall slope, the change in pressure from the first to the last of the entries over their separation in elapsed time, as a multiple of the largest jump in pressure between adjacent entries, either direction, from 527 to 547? -0.10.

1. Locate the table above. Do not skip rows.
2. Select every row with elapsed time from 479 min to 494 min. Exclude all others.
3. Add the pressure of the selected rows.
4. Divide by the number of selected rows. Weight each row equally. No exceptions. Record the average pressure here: 183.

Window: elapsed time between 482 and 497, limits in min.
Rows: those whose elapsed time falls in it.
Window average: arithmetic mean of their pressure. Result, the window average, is 178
